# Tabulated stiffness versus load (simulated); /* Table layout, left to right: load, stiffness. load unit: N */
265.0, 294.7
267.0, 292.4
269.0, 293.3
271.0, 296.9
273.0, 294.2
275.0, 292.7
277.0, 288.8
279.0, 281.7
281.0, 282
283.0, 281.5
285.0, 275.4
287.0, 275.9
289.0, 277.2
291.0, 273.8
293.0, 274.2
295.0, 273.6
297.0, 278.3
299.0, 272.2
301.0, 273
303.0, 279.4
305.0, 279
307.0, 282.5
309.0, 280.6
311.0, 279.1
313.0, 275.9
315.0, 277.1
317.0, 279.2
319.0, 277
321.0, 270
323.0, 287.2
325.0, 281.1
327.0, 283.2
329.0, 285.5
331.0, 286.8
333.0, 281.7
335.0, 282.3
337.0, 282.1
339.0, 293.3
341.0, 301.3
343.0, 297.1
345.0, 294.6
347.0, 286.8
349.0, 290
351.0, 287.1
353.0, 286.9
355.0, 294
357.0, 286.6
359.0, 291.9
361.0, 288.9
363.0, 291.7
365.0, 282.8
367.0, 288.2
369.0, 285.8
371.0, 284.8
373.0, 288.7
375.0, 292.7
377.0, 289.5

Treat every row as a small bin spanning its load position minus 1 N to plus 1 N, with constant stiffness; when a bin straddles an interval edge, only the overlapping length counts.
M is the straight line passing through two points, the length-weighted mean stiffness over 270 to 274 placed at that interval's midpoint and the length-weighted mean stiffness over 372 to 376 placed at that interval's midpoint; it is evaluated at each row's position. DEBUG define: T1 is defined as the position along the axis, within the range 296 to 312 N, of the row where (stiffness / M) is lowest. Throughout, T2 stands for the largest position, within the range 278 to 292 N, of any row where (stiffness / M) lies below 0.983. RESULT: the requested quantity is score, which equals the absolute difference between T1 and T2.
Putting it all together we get 8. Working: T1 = 299.0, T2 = 291.0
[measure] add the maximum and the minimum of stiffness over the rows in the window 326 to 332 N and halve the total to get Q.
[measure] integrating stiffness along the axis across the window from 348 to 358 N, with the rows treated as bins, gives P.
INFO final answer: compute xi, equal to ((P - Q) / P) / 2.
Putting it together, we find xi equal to 0.45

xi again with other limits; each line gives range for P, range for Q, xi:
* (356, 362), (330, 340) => 0.42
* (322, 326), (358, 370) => 0.37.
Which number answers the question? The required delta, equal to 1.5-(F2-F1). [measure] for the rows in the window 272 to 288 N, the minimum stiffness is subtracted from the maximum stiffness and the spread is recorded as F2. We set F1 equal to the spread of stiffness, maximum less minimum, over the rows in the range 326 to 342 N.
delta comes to 2.3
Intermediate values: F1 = 19.6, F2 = 19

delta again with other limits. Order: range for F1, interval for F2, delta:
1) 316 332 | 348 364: 11.3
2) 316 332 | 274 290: 1.4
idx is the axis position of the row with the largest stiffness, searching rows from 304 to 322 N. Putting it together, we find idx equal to 307.0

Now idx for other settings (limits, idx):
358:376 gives 375.0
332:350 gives 341.0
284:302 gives 297.0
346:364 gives 355.0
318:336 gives 323.0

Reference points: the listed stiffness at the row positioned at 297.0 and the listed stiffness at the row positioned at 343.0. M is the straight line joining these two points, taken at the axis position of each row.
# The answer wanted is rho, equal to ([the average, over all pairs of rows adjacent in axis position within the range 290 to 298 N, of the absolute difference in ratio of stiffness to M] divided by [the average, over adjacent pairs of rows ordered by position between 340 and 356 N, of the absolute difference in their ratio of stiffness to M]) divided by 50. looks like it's 0.009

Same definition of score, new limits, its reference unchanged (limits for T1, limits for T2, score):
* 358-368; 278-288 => 78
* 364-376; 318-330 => 36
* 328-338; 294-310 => 24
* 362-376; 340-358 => 18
